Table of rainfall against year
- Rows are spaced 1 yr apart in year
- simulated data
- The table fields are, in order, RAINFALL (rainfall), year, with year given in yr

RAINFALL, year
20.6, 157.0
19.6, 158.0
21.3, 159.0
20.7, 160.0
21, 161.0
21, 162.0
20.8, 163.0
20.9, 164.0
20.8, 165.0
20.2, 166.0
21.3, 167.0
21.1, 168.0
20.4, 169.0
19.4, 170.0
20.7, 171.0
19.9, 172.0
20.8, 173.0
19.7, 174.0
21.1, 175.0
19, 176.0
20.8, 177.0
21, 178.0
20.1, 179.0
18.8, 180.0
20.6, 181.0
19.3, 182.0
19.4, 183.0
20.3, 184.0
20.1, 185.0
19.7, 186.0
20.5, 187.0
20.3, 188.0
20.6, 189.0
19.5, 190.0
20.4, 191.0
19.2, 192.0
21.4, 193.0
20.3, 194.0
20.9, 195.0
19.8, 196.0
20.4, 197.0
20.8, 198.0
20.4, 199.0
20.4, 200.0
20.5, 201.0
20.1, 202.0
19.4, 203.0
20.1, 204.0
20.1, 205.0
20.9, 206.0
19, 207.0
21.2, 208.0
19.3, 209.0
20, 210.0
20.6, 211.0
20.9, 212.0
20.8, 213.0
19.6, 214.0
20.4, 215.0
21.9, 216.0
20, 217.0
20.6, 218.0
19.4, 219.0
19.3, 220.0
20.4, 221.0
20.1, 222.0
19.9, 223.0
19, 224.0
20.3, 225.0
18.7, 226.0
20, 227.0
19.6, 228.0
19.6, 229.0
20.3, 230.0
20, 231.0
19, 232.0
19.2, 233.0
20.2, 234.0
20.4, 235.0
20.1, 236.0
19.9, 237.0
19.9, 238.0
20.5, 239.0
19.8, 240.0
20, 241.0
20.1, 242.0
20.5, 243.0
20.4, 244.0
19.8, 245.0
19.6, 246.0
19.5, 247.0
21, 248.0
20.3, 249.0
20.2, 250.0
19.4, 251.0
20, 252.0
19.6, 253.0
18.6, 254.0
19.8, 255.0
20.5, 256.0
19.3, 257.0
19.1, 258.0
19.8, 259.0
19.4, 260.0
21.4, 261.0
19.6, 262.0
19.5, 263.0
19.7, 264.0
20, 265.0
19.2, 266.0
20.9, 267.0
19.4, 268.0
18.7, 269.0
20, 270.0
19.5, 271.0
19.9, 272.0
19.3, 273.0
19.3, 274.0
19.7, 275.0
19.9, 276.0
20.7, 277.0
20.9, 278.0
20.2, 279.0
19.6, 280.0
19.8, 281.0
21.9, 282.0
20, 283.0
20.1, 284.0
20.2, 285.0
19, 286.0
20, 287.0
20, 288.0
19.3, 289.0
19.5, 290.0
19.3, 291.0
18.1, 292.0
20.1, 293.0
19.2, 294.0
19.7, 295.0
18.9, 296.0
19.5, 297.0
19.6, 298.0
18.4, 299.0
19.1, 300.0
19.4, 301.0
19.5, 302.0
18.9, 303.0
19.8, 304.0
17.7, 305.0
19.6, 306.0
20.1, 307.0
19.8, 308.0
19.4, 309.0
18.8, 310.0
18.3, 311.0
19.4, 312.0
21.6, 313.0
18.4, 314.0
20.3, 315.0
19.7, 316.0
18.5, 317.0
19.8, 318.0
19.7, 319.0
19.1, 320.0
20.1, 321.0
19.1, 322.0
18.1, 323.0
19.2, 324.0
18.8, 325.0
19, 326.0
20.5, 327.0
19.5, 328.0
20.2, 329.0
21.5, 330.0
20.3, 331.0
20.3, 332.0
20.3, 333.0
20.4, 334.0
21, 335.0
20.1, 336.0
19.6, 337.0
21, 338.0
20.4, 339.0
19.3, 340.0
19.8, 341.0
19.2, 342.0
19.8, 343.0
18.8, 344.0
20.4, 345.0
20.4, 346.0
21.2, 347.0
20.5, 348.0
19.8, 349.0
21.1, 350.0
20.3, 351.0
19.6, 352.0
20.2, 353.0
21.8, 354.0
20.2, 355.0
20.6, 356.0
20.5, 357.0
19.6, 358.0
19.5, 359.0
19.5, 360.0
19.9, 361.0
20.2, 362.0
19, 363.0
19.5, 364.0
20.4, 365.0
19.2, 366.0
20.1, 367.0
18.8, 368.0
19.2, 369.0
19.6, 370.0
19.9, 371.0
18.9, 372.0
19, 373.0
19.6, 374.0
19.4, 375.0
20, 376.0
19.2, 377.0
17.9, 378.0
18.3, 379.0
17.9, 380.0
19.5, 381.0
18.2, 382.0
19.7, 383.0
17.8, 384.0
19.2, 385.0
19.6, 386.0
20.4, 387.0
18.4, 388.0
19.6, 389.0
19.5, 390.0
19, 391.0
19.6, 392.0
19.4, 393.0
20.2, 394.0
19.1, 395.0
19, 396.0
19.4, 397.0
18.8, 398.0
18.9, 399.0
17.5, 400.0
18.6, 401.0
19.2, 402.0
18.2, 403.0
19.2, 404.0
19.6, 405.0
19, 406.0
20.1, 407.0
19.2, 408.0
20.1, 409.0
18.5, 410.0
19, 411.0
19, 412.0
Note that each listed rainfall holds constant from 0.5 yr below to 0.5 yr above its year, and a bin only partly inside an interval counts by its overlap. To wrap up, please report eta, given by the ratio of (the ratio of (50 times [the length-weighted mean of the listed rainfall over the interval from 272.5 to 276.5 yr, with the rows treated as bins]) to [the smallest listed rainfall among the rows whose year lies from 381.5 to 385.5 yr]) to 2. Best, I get 27.5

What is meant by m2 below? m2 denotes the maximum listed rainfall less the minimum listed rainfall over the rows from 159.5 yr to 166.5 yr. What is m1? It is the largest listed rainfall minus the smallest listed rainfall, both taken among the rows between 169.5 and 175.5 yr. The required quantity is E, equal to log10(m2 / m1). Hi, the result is -0.33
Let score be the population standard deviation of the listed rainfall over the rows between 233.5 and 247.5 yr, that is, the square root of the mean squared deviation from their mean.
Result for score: 0.3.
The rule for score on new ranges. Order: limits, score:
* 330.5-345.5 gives 0.6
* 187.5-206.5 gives 0.5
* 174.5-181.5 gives 0.9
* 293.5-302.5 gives 0.4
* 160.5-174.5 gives 0.5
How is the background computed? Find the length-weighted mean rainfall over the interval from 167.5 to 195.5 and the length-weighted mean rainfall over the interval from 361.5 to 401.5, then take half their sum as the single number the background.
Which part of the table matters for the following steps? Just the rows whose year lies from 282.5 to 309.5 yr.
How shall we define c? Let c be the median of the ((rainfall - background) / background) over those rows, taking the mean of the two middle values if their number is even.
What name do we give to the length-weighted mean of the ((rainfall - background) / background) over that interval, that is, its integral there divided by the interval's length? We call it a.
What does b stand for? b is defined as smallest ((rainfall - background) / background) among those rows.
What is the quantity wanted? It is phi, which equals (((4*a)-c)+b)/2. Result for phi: -0.074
